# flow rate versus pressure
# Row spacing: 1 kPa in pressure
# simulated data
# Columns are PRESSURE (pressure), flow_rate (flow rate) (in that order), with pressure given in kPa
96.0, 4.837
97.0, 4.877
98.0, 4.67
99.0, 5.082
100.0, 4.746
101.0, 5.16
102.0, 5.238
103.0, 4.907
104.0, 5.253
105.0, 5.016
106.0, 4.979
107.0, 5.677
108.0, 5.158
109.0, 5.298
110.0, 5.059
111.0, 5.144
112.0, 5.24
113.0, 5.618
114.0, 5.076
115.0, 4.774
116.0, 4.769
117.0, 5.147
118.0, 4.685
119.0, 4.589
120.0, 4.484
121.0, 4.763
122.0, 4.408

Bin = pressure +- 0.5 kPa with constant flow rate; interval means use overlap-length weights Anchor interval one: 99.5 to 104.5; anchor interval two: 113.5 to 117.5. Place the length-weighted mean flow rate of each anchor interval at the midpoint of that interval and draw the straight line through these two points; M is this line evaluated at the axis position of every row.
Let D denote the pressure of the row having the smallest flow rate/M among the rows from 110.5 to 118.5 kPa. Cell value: 118.0 kPa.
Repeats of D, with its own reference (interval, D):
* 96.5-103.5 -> 98.0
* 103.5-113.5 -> 106.0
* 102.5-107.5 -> 103.0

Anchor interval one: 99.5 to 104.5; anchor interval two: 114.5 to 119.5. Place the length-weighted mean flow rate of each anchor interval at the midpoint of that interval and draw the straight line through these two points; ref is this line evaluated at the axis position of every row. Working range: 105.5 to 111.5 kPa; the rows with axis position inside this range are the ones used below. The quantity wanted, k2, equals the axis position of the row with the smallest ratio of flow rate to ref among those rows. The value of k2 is 106.0 kPa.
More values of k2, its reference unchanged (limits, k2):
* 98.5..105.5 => 100.0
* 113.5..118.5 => 118.0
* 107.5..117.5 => 115.0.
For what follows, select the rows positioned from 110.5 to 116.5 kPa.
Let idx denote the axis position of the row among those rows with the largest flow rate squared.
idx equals 113.0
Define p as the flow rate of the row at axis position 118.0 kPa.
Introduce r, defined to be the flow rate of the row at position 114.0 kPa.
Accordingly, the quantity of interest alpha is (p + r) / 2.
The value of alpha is 4.9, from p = 4.685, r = 5.076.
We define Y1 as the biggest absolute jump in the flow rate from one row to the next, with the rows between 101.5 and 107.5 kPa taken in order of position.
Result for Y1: 0.70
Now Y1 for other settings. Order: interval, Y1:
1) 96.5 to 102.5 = 0.41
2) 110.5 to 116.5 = 0.54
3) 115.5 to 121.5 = 0.46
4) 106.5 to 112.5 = 0.52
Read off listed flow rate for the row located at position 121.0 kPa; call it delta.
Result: 4.763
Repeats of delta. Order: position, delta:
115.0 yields 4.774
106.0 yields 4.979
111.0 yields 5.144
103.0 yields 4.907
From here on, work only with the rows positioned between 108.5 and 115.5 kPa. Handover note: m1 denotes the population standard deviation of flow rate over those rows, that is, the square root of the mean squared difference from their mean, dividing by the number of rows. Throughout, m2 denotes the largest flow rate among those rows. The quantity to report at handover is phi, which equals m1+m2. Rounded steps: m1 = 0.24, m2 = 5.618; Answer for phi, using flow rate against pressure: 5.9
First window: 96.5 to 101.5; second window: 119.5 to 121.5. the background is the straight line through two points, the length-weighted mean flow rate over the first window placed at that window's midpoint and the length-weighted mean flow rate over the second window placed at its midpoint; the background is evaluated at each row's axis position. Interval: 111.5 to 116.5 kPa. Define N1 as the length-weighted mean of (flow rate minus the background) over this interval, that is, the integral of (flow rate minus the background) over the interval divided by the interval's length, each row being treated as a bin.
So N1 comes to 0.39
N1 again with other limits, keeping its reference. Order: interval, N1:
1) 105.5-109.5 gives 0.48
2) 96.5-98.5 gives -0.15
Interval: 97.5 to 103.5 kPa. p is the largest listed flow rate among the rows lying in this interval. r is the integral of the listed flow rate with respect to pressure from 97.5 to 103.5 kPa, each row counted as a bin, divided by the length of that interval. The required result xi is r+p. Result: 10.2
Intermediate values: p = 5.238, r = 5.0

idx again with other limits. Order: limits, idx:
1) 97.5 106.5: 104.0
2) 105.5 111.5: 107.0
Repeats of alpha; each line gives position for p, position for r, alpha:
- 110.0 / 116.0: 4.9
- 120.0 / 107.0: 5.1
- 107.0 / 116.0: 5.2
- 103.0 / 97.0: 4.9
